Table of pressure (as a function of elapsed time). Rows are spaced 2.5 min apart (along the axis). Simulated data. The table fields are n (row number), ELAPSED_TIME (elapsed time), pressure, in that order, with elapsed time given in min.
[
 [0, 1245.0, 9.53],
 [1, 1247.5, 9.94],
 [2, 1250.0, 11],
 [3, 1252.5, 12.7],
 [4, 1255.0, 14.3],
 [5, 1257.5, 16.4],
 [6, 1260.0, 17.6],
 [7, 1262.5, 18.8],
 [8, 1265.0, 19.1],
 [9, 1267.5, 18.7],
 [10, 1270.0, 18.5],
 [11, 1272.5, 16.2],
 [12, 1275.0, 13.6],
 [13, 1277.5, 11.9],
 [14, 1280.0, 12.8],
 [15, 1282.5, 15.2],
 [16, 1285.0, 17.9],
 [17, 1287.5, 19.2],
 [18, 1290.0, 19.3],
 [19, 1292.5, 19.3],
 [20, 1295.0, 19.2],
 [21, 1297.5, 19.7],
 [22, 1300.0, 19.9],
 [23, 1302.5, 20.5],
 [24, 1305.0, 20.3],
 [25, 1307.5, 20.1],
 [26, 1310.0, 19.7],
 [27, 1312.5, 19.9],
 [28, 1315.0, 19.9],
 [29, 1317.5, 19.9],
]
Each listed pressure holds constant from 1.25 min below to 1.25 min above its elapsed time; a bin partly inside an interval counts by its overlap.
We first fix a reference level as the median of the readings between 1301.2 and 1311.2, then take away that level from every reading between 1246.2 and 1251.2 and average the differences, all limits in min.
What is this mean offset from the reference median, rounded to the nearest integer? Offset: -10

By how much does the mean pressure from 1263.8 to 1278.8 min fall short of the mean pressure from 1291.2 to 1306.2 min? 3.5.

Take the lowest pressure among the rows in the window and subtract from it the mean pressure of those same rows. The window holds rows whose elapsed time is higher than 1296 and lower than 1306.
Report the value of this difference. -0.4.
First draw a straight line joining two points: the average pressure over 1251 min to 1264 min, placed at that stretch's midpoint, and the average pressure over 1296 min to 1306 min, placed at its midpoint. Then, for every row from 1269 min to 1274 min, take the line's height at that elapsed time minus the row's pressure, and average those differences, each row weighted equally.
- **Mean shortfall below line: 0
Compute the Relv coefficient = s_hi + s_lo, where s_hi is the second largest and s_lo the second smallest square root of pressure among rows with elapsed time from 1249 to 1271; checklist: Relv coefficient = 7.9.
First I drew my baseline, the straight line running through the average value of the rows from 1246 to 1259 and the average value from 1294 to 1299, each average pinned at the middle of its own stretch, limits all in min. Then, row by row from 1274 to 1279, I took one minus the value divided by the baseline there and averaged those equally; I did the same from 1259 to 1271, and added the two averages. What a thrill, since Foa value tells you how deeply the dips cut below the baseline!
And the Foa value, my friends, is -0.03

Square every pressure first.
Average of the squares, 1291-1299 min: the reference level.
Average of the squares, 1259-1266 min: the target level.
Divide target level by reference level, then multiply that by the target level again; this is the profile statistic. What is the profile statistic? 312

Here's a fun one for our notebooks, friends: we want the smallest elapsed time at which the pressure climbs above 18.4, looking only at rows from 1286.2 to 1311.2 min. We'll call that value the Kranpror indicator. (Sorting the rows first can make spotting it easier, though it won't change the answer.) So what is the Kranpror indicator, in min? 1287.5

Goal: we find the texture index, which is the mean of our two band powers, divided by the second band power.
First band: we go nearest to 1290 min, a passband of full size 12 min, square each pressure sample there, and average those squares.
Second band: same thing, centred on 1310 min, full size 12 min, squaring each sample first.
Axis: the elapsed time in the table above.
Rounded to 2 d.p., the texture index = 0.95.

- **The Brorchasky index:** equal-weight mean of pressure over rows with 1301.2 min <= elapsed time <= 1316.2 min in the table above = 20.1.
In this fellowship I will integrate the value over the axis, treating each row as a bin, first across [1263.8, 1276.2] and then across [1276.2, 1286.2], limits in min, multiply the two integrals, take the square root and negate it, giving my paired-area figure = -176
